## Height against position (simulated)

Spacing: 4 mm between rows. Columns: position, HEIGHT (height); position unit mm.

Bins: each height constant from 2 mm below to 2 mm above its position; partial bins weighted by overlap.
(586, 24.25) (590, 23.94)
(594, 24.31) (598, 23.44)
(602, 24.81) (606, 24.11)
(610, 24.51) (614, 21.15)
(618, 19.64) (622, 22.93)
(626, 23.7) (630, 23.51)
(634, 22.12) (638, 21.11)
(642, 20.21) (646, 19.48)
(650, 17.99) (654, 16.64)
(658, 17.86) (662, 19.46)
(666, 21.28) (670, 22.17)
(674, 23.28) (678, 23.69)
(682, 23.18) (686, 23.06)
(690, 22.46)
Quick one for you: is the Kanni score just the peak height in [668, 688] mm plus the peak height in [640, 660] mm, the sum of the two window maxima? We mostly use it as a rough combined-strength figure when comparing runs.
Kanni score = 43.9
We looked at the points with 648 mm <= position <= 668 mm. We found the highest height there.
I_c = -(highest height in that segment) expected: -21.3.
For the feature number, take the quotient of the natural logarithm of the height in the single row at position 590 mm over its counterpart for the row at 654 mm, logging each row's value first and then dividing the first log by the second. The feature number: 1.13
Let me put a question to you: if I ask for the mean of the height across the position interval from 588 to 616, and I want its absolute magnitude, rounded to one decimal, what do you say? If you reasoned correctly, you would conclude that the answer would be 23.8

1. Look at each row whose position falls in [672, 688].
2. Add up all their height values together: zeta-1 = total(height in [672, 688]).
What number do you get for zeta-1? 93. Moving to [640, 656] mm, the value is 74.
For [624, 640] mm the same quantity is 90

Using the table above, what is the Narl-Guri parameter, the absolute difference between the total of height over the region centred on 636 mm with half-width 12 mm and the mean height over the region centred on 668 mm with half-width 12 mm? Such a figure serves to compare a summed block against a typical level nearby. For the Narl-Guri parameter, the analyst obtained 109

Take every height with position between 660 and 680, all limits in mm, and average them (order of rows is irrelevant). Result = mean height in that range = 22.0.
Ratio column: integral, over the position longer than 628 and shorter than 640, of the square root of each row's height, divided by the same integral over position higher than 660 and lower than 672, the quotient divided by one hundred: 0.0103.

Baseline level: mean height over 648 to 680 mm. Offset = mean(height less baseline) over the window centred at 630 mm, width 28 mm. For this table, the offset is 1.6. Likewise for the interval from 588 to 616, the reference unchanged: 3.5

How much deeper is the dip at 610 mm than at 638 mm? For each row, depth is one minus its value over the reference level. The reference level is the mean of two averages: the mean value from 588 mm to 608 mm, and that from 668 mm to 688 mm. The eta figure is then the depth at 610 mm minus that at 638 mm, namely -0.14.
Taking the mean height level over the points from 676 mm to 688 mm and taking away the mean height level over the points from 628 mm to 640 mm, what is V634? 1.1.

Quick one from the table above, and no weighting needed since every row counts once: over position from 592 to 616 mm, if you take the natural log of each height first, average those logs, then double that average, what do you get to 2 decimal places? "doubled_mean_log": 6.33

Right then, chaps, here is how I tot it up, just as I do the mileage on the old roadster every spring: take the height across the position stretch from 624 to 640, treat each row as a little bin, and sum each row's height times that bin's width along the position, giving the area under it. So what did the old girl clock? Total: 362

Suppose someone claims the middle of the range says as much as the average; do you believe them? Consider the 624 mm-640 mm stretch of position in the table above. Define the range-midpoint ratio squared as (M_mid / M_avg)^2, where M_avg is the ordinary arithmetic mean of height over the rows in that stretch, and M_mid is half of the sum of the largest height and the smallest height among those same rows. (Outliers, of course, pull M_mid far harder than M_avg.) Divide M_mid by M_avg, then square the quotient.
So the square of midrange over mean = 0.98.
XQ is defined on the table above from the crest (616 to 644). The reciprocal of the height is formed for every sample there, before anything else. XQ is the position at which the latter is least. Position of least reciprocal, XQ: 626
